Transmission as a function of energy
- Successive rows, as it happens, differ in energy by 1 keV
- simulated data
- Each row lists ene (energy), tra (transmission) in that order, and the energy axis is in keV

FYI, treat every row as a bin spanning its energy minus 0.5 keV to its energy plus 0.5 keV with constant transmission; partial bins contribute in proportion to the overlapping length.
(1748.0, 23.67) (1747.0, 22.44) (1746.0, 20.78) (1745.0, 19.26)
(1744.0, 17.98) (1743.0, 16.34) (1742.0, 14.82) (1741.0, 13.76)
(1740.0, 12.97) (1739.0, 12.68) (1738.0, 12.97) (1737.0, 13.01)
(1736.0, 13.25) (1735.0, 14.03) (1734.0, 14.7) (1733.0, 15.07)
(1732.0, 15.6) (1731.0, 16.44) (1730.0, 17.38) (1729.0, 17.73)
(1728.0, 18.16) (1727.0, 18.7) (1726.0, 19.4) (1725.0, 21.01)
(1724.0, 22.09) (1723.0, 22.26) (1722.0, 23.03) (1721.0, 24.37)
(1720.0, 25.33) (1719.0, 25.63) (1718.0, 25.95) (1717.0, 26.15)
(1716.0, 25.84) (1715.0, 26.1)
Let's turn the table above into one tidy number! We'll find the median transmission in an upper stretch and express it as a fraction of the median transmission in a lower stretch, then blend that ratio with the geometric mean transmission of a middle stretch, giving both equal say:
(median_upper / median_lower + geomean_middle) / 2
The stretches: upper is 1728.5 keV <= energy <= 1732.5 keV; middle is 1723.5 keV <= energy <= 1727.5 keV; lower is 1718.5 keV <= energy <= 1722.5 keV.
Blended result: 10.5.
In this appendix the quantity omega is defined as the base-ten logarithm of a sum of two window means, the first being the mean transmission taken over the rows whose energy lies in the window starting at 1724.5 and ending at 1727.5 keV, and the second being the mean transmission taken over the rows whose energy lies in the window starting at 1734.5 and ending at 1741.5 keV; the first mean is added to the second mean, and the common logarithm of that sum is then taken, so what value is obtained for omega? 1.52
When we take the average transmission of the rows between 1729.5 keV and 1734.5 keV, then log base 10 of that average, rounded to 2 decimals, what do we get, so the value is 1.20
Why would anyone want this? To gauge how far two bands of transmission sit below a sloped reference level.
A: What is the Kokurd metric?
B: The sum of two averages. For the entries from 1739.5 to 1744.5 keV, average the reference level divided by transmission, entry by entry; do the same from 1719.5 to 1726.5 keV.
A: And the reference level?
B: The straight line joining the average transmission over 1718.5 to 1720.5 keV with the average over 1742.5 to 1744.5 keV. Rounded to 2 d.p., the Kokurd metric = 2.27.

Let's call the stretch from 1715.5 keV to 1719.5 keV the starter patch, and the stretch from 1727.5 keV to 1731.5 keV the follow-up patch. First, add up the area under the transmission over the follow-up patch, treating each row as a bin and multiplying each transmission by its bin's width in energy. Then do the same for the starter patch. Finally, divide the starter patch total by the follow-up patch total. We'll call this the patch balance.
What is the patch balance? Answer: 1.49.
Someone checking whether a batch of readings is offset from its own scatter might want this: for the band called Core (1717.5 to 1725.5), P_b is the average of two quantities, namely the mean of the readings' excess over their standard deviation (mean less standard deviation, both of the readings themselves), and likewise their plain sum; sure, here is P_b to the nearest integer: 106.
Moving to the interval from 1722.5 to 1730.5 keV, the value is 87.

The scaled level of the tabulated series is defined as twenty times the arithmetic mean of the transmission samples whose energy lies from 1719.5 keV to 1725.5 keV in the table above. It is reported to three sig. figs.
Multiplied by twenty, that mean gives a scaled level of 460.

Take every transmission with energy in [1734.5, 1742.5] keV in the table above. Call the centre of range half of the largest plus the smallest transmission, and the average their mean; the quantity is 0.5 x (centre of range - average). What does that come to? 0.16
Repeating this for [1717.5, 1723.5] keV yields -0.16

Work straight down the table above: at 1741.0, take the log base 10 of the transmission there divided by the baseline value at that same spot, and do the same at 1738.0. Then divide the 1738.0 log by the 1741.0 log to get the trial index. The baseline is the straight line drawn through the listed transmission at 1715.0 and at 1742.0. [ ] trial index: 2.4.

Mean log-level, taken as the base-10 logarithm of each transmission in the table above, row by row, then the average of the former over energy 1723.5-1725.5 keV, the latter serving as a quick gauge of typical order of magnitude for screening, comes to 1.33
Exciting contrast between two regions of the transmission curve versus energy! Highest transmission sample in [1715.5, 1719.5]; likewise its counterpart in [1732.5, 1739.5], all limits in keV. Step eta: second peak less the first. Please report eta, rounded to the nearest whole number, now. -11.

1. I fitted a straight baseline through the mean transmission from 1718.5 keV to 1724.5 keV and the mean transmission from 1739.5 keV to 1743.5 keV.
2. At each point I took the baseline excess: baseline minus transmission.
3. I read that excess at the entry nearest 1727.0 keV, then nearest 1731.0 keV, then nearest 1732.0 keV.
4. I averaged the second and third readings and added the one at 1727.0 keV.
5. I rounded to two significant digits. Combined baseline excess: 5.6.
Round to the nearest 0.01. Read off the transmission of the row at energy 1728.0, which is 18.16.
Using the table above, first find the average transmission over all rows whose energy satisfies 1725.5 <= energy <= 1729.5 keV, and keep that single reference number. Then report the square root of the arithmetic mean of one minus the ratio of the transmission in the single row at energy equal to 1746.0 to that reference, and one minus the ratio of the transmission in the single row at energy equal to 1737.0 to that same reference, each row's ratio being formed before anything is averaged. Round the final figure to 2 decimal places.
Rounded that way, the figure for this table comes 0.29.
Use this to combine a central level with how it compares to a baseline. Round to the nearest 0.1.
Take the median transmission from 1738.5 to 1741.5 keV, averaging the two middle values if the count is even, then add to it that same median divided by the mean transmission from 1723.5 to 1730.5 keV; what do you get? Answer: 13.6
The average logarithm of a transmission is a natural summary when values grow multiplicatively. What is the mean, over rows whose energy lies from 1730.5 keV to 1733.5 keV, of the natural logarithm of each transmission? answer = 2.75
